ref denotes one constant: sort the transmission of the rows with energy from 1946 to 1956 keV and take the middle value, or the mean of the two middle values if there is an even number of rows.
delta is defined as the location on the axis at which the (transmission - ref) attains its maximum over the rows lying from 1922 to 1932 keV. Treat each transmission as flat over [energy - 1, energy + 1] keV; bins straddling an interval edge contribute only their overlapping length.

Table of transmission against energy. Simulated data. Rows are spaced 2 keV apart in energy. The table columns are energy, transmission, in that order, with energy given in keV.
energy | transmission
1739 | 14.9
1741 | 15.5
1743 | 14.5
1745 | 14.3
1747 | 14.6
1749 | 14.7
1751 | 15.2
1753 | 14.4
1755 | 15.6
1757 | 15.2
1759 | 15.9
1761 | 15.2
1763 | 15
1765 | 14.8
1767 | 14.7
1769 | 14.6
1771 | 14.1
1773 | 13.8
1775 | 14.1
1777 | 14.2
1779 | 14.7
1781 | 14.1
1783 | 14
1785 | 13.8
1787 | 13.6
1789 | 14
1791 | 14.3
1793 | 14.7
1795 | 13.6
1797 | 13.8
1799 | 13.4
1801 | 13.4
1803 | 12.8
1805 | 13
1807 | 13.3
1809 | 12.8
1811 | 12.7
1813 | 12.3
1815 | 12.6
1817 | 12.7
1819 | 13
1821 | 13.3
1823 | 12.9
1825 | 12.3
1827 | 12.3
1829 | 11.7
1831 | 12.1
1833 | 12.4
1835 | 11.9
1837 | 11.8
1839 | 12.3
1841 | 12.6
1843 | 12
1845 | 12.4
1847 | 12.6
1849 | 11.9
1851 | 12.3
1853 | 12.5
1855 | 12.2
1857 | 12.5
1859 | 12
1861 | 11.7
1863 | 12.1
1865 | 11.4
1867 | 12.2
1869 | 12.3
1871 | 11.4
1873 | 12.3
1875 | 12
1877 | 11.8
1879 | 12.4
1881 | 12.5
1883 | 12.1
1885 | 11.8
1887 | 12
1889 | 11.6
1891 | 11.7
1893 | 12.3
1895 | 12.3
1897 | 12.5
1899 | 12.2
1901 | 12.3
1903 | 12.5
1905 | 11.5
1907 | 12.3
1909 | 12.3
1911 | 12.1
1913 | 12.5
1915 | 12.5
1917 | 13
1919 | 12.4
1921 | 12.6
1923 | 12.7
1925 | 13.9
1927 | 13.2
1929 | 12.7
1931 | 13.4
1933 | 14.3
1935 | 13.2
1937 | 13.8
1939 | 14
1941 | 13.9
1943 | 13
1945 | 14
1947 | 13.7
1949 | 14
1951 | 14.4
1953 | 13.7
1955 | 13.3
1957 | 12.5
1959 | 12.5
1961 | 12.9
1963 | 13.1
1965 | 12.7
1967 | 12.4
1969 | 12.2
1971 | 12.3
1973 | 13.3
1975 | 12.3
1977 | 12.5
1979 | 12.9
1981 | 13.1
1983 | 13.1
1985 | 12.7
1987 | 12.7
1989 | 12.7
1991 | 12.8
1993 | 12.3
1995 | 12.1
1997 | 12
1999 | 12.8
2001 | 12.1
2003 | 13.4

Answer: 1925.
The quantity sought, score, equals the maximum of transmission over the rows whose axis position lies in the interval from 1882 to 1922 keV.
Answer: 13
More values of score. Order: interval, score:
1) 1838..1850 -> 12.6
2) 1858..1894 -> 12.5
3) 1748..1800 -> 15.9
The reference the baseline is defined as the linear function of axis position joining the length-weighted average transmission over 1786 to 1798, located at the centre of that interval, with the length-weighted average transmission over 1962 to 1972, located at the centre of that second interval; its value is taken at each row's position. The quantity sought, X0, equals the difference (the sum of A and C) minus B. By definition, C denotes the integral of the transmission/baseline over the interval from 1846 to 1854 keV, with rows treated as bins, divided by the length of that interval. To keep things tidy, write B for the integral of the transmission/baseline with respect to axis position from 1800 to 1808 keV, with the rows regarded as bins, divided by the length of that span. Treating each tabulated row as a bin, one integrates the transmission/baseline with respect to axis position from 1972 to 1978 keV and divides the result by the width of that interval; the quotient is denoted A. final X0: 0.99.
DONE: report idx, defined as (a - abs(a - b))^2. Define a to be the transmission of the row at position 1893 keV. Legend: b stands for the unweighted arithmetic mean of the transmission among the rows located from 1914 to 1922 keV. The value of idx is 143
